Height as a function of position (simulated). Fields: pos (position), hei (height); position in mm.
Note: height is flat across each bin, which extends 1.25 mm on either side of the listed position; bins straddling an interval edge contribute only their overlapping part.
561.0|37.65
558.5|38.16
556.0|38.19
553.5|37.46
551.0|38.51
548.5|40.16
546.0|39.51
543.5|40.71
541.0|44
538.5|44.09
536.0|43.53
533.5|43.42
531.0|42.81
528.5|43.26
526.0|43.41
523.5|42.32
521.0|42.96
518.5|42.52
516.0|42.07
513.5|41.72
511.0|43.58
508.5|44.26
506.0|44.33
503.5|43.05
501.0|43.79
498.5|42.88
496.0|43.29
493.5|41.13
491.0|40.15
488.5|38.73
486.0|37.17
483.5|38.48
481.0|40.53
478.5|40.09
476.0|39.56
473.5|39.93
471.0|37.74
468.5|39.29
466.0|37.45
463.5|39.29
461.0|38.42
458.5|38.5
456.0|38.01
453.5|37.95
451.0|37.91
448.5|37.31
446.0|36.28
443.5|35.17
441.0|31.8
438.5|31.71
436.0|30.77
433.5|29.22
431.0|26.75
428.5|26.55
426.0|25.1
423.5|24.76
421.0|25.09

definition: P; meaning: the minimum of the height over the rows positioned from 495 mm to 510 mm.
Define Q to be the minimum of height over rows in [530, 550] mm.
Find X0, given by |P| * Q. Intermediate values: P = 42.88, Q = 39.51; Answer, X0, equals 1694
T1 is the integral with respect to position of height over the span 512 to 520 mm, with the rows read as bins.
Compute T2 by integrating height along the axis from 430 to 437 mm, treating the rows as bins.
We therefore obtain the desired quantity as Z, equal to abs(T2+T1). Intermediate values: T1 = 337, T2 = 202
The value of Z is 540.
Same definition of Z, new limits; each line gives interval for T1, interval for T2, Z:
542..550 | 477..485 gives 639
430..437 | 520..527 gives 503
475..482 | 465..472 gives 548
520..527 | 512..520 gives 638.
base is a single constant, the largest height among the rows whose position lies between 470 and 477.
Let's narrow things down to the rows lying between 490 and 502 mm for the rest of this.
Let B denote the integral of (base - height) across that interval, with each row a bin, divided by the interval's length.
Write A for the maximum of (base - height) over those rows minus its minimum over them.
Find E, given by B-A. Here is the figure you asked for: -6.0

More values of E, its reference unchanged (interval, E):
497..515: -6.0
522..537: -4.4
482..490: 0.1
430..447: -1.3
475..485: -1.7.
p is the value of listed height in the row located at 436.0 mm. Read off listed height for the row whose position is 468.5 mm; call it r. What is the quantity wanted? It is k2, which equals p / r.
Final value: 0.78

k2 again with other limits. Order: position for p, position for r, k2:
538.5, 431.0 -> 1.65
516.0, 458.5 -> 1.09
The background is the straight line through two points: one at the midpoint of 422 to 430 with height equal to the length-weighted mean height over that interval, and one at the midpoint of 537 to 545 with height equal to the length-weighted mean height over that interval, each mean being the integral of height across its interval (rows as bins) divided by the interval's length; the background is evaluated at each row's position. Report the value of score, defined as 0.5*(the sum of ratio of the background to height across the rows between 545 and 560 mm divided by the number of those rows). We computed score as 0.576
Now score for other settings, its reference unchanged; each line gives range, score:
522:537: 0.477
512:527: 0.466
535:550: 0.514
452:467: 0.400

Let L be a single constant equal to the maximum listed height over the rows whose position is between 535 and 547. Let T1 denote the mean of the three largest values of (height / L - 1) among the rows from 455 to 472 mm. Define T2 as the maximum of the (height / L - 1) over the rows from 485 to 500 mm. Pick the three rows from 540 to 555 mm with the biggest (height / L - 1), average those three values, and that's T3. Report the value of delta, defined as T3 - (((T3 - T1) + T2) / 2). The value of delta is -0.08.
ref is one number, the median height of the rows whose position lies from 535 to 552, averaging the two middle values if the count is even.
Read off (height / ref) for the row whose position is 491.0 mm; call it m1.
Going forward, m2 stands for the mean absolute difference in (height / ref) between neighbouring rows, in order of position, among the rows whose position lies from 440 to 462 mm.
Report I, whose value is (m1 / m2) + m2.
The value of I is 47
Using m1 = 0.99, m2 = 0.021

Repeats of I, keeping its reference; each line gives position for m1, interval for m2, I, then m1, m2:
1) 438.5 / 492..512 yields 36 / 0.78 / 0.022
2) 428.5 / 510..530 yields 37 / 0.65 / 0.017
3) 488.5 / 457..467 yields 42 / 0.95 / 0.023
